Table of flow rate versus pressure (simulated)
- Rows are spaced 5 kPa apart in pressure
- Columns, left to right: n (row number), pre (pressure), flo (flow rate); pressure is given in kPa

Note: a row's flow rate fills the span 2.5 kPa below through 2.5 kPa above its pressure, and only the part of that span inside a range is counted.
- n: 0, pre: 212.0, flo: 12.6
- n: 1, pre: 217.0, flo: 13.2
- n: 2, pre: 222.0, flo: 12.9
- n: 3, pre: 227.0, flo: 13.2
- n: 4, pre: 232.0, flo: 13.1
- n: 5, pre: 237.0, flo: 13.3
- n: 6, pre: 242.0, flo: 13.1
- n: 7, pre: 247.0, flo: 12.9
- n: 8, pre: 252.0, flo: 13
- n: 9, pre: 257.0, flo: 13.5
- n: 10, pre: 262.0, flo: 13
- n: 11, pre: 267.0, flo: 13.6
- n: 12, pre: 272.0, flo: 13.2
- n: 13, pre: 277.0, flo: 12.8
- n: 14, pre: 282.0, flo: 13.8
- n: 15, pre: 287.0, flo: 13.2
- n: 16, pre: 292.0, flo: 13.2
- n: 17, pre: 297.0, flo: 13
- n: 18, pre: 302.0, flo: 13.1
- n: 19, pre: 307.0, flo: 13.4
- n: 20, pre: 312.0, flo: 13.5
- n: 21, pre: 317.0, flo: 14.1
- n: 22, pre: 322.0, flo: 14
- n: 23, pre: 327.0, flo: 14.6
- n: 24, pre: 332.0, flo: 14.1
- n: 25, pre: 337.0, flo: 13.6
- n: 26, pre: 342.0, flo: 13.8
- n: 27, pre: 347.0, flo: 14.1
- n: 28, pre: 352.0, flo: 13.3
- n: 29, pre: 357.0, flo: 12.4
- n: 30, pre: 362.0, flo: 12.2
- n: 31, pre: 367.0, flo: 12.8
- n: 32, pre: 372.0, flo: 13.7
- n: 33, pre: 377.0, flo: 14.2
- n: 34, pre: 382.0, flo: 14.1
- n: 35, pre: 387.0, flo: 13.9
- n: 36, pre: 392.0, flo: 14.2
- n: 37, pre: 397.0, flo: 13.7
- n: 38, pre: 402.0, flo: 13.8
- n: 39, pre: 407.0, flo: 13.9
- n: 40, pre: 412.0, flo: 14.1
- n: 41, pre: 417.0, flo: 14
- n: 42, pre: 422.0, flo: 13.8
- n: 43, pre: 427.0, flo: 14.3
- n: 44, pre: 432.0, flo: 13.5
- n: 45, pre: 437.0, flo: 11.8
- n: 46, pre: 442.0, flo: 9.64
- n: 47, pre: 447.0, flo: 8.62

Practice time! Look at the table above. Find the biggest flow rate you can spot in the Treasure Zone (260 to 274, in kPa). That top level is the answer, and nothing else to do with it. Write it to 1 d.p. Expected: 13.6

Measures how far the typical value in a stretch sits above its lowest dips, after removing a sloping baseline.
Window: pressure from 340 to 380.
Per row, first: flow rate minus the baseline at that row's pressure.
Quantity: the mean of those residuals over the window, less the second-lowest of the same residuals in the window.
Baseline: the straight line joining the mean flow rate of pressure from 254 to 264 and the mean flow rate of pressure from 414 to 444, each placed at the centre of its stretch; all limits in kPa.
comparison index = 0.92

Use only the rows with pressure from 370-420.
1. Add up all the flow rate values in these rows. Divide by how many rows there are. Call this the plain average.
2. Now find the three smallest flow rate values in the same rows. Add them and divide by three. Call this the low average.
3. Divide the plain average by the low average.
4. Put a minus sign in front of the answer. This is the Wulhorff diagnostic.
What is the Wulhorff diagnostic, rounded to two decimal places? -1.02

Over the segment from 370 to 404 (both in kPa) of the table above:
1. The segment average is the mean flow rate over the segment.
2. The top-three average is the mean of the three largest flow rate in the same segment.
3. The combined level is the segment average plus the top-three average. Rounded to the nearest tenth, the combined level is 28.1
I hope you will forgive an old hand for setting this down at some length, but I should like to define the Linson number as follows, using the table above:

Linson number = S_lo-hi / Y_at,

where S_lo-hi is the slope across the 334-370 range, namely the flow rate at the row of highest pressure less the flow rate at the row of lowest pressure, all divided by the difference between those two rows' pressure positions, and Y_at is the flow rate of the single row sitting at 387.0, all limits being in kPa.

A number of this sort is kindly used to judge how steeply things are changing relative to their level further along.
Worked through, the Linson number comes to -0.0019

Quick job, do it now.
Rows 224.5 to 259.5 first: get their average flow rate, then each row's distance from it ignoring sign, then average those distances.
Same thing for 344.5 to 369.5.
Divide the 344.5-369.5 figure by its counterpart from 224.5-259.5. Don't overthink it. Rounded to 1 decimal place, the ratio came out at 3.9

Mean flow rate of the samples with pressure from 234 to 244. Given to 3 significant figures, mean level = 13.2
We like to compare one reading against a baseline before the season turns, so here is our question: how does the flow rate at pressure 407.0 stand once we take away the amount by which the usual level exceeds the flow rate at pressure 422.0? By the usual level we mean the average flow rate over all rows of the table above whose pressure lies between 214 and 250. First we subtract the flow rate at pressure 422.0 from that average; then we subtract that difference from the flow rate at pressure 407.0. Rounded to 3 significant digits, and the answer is 14.6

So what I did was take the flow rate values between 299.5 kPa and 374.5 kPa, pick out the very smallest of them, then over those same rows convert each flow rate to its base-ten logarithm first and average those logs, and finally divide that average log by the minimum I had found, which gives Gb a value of 0.093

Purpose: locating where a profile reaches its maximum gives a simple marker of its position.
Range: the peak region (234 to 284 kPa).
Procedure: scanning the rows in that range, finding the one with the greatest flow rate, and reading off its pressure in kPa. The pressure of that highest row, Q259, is 282.0 kPa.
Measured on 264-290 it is 282.0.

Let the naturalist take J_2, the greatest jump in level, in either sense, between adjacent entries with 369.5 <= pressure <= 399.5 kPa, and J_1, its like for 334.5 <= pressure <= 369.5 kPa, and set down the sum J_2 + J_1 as 1.4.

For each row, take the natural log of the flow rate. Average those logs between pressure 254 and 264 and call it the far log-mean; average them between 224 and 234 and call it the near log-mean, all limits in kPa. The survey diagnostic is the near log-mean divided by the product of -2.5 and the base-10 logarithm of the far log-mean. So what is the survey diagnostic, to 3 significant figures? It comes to -2.50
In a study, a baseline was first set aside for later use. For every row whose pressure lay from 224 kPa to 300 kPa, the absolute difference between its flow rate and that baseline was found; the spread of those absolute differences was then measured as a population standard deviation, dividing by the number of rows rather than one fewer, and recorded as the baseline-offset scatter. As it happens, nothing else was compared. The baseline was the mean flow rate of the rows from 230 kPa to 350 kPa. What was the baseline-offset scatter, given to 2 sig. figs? 0.16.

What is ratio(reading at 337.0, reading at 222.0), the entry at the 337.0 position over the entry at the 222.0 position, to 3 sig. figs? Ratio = 1.05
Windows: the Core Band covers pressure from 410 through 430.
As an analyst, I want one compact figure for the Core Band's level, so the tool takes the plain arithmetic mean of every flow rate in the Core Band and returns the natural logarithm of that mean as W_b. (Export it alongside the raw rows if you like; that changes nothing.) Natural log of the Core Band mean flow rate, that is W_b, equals 2.64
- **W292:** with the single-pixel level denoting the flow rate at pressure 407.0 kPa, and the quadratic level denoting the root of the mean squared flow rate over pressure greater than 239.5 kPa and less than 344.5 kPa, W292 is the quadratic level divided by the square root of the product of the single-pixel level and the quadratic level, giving 0.984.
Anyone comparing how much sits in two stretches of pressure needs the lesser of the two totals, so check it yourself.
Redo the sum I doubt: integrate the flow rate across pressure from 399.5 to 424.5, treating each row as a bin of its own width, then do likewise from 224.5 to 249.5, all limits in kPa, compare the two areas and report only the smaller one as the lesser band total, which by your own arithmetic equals 328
